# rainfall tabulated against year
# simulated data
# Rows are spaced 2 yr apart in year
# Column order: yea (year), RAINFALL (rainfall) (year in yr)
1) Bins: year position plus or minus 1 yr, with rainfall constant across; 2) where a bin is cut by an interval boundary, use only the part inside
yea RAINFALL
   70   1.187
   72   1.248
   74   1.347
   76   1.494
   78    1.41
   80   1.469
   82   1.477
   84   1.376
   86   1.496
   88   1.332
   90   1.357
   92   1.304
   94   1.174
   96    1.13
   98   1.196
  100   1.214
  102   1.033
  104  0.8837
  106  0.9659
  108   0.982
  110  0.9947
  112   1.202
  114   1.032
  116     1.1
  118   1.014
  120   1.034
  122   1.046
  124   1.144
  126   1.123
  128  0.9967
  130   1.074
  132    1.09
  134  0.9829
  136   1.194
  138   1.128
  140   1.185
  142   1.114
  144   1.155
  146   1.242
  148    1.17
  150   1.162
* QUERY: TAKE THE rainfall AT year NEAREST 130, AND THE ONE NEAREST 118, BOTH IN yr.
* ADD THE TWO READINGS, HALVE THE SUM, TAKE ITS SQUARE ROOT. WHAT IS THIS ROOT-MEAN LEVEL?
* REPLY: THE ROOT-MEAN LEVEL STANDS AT 1.02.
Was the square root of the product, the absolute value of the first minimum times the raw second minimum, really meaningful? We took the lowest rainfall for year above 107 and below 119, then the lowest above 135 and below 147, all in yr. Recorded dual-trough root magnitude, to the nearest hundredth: 1.05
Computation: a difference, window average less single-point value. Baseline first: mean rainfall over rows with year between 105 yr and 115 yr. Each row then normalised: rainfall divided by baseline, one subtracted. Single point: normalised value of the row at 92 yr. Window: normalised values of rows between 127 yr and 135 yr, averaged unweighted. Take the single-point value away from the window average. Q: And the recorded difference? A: -0.26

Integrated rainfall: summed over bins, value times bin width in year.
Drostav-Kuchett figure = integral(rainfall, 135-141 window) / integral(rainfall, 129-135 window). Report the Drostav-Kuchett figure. 1.11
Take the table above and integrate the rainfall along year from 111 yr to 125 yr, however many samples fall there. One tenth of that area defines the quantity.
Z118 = 1.5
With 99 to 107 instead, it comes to 0.8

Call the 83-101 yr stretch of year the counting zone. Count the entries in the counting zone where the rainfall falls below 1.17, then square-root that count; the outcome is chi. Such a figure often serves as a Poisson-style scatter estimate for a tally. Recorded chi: 1.0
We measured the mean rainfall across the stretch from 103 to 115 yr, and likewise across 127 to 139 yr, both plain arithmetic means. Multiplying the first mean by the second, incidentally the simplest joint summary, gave 1.09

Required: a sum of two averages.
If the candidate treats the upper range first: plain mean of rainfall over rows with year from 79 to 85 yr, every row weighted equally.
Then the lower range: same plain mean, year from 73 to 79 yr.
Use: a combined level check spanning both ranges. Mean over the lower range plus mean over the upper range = 2.86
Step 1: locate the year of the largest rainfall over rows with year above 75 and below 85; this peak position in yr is 76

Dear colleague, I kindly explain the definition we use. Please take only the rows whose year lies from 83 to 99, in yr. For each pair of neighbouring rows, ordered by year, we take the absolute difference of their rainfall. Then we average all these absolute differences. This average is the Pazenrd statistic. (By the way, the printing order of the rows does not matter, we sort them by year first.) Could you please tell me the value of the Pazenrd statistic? 0.086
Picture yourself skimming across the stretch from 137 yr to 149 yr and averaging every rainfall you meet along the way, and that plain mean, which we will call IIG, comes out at 1.17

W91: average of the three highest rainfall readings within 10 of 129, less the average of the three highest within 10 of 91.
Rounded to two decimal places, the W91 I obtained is -0.29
